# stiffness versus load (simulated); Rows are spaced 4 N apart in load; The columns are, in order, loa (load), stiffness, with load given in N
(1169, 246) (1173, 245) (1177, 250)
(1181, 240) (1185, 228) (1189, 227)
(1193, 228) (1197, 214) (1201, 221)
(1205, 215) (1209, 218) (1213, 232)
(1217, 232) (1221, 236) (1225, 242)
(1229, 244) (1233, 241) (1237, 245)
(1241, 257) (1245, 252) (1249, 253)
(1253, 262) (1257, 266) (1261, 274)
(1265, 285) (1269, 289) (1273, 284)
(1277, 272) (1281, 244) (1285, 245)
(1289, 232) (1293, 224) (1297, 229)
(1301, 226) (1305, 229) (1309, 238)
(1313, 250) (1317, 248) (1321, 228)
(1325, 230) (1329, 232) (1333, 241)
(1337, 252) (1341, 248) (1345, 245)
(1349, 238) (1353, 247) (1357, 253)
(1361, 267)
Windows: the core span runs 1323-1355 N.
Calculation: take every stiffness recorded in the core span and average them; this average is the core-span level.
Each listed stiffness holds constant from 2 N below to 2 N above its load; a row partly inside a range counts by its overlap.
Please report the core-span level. 242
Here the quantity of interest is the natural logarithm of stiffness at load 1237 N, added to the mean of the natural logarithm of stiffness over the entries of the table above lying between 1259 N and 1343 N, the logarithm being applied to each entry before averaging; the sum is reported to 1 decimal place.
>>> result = 11.0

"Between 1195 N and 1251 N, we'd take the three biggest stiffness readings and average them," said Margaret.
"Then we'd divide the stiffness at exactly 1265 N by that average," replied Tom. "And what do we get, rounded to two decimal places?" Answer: 1.12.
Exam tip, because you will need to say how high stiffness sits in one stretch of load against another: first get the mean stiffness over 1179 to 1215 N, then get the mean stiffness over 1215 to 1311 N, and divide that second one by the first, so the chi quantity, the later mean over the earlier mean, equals 1.11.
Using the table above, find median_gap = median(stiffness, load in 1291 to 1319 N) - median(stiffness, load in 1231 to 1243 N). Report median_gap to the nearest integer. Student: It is -16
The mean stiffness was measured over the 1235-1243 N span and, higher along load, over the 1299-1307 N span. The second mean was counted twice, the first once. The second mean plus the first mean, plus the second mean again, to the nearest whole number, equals 706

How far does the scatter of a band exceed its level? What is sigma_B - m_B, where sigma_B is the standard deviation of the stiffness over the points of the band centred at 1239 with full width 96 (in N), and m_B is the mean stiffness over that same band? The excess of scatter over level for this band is -226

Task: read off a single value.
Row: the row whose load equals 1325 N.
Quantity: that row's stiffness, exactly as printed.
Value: 230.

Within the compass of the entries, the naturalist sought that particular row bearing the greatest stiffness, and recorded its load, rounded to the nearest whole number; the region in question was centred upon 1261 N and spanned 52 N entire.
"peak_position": 1269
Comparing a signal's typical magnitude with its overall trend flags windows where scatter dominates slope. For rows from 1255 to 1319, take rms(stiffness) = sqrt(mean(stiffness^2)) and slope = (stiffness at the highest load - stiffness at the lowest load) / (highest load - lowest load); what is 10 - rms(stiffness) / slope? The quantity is 854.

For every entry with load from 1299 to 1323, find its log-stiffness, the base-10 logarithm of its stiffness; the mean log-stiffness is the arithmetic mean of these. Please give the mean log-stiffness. 2.37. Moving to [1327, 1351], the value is 2.38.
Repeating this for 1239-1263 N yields 2.42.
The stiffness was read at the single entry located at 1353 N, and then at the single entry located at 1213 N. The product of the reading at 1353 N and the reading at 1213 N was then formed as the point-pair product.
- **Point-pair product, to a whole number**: 57304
